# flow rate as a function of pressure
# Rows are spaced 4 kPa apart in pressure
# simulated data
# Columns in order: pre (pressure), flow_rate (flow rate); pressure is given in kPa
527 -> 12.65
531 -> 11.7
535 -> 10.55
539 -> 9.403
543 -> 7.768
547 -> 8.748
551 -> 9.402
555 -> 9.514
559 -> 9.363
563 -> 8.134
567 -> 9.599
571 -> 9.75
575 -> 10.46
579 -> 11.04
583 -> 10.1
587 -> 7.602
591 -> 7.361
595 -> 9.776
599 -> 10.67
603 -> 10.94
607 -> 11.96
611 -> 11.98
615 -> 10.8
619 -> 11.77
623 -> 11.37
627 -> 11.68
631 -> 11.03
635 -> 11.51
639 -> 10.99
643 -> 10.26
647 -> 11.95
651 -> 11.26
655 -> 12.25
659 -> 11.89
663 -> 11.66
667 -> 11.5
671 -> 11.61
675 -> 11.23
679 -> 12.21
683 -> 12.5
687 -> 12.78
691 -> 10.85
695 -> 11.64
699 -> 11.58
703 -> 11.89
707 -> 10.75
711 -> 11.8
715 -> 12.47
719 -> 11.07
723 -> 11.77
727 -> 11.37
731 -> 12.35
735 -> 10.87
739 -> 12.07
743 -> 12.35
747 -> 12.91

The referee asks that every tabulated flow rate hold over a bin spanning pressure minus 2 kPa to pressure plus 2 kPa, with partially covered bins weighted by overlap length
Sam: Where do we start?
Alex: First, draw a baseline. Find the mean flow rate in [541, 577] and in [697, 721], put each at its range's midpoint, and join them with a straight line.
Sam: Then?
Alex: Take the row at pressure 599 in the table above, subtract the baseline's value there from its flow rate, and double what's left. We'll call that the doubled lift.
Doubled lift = 1.7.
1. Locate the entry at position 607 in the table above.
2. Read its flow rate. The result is 11.96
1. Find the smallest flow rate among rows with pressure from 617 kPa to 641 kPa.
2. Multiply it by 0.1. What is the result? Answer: 1.10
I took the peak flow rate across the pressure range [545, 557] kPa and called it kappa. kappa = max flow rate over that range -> 9.514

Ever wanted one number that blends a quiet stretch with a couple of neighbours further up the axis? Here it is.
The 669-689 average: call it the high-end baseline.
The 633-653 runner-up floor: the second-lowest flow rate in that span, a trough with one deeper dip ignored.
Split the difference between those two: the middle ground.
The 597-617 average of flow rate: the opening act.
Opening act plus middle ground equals 22.8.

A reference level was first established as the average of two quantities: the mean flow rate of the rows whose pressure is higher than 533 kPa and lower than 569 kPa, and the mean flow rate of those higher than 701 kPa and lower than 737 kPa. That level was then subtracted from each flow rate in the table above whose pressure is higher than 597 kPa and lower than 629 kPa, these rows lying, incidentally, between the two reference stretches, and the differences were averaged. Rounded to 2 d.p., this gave 1.02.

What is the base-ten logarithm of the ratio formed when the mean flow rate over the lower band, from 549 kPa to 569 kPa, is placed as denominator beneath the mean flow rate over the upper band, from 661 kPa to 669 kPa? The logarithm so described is 0.10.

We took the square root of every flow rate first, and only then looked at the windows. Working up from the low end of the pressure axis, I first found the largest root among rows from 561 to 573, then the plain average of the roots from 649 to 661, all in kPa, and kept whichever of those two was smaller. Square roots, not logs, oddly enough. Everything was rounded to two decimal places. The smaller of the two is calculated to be 3.12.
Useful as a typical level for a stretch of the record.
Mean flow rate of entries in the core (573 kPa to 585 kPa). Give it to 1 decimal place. 10.5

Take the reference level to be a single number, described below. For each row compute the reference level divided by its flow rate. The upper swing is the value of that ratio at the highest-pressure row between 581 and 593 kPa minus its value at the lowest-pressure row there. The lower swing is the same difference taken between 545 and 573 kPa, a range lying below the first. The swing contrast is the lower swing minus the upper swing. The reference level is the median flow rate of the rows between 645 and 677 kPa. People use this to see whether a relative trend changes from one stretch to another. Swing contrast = -0.57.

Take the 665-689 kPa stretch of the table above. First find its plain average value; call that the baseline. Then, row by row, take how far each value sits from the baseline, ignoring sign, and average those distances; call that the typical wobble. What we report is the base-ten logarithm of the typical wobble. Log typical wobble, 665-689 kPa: -0.28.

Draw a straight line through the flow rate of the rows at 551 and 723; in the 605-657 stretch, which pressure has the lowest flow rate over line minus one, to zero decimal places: 643 kPa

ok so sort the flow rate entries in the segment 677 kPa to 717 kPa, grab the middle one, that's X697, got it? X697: 11.8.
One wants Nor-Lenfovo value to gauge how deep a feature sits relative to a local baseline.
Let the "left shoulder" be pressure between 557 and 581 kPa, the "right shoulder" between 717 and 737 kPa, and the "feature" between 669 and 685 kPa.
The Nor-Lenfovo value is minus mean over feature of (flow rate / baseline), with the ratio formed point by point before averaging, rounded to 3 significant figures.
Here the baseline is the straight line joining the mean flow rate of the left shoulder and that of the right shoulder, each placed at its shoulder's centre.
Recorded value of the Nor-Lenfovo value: -1.09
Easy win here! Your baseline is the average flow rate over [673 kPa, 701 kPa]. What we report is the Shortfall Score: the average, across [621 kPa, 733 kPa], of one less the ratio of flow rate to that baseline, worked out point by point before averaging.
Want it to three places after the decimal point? 0.018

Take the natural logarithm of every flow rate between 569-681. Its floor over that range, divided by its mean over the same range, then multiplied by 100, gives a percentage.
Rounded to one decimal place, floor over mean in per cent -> 83.6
